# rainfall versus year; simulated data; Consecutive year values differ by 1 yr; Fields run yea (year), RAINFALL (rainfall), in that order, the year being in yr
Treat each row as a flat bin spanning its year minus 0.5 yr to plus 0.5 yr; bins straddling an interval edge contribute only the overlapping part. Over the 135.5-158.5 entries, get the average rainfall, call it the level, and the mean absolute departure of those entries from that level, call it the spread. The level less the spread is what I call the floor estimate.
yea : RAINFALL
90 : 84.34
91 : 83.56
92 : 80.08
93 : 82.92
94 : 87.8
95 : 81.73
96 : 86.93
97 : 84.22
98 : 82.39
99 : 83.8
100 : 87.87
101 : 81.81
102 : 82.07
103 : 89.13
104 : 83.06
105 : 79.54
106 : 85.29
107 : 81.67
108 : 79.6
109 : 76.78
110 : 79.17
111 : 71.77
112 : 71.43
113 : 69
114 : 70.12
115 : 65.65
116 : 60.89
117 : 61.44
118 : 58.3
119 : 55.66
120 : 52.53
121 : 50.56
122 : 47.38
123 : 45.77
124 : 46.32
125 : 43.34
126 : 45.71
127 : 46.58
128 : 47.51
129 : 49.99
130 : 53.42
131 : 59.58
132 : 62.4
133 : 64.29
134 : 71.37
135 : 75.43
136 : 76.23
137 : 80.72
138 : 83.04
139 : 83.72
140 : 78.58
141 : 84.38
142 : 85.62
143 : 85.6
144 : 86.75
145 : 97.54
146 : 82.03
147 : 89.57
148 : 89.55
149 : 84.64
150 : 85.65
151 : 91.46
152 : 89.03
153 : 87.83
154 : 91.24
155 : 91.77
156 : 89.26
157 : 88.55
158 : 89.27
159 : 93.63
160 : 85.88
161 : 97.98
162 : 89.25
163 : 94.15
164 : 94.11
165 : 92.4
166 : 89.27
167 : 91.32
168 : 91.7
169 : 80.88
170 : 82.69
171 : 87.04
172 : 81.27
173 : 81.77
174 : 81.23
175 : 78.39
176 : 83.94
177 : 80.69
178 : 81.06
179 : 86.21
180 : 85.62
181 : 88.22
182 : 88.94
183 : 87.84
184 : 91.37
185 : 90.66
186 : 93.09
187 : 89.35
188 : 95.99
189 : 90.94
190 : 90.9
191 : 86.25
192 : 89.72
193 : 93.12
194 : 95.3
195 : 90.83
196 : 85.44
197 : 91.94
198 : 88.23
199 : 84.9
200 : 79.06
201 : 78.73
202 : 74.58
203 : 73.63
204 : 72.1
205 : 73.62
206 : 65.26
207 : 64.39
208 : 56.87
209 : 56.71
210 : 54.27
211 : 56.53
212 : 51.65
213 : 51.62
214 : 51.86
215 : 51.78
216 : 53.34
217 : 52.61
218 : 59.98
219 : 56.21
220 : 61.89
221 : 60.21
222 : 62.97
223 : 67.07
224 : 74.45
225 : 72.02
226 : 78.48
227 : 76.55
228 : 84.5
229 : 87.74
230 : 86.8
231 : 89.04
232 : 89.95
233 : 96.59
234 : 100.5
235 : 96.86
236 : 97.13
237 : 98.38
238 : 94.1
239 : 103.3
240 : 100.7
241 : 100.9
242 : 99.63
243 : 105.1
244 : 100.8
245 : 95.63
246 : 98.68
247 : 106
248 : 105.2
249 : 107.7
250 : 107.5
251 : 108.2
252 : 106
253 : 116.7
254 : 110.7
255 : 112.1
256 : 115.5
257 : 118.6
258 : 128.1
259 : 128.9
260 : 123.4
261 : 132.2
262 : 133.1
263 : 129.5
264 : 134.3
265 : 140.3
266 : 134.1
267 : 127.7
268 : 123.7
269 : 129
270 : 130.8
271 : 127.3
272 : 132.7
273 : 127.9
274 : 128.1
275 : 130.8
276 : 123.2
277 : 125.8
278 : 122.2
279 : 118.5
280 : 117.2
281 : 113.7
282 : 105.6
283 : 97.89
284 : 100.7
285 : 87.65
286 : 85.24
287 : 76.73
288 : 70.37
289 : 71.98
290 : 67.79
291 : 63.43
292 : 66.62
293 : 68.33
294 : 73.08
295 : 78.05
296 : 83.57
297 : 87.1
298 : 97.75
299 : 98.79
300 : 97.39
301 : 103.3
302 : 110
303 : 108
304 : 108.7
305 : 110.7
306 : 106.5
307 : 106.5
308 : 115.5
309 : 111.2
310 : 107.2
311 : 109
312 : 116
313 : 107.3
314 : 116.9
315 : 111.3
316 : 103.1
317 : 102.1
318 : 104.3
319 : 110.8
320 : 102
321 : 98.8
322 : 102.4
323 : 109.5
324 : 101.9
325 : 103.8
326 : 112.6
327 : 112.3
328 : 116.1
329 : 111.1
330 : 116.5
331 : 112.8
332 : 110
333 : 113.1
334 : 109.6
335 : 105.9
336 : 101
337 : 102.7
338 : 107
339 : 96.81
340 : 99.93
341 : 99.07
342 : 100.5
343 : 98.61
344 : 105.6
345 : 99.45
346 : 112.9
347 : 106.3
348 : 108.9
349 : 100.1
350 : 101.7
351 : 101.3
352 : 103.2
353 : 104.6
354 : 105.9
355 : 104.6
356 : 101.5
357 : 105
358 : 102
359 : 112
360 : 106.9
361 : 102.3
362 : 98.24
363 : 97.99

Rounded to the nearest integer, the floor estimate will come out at 83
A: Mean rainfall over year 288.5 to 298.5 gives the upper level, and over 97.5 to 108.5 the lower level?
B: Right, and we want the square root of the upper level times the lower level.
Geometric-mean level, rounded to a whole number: 79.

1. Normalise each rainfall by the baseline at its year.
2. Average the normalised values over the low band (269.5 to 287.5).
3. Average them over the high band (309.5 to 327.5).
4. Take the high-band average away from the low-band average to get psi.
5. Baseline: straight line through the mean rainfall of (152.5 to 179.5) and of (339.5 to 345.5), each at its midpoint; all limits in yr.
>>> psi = 0.10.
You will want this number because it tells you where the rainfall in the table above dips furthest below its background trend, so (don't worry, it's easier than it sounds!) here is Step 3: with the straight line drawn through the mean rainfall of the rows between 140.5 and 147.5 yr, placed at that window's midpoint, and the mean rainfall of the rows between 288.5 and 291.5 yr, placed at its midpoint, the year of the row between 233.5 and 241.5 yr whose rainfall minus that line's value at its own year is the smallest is 238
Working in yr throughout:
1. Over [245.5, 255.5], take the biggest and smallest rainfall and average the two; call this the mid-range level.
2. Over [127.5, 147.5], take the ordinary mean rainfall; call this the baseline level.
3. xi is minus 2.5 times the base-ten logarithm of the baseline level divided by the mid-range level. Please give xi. 0.39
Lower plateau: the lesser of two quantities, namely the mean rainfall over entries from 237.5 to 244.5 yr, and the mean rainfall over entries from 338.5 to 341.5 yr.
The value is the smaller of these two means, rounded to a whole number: 99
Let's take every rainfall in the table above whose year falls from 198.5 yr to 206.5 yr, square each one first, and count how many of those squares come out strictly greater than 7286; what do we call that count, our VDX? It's 0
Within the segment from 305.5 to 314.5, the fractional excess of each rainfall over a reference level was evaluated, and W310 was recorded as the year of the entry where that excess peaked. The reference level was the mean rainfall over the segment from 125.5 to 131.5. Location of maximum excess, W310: 314 yr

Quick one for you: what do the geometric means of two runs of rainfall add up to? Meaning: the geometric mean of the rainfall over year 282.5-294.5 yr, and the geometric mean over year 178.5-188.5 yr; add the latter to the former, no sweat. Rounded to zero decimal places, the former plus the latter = 166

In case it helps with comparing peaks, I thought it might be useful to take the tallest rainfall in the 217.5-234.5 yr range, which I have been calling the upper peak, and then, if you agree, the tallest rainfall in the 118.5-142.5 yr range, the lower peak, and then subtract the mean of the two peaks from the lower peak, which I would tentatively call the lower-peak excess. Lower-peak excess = -7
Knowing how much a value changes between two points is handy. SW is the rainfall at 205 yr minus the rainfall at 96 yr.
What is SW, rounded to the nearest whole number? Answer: -13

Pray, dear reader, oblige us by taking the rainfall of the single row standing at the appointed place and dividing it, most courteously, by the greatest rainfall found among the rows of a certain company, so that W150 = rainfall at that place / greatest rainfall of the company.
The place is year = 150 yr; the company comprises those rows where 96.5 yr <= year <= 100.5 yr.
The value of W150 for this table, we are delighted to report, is 0.97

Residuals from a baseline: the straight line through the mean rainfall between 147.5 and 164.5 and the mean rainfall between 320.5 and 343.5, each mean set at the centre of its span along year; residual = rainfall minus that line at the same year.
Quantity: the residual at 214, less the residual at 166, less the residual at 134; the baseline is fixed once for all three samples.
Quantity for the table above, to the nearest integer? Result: -25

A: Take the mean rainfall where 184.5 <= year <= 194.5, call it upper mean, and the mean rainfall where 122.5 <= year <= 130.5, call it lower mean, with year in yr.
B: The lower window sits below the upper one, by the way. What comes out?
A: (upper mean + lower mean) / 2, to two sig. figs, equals 69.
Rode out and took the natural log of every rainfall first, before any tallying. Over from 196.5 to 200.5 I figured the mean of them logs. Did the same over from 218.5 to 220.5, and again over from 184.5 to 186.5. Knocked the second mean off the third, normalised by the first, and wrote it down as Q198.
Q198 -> 0.10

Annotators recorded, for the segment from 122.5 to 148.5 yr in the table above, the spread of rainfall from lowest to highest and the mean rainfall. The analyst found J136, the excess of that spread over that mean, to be -16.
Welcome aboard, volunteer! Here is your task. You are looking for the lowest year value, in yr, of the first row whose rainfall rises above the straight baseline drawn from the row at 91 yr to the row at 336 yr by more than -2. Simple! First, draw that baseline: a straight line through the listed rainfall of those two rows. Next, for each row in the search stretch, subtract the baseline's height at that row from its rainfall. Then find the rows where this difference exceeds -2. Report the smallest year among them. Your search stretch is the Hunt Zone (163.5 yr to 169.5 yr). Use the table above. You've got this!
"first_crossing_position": 164 yr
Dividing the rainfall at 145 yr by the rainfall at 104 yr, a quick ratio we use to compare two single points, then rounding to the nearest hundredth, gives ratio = 1.17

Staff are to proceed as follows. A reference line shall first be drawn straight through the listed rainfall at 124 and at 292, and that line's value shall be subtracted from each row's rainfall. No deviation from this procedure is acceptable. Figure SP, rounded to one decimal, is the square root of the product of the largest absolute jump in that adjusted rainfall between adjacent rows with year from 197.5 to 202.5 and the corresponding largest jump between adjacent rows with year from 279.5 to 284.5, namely 7.0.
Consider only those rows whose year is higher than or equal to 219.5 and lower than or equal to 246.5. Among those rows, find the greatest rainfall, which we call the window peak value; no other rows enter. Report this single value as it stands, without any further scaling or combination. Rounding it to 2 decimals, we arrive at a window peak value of 105.10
